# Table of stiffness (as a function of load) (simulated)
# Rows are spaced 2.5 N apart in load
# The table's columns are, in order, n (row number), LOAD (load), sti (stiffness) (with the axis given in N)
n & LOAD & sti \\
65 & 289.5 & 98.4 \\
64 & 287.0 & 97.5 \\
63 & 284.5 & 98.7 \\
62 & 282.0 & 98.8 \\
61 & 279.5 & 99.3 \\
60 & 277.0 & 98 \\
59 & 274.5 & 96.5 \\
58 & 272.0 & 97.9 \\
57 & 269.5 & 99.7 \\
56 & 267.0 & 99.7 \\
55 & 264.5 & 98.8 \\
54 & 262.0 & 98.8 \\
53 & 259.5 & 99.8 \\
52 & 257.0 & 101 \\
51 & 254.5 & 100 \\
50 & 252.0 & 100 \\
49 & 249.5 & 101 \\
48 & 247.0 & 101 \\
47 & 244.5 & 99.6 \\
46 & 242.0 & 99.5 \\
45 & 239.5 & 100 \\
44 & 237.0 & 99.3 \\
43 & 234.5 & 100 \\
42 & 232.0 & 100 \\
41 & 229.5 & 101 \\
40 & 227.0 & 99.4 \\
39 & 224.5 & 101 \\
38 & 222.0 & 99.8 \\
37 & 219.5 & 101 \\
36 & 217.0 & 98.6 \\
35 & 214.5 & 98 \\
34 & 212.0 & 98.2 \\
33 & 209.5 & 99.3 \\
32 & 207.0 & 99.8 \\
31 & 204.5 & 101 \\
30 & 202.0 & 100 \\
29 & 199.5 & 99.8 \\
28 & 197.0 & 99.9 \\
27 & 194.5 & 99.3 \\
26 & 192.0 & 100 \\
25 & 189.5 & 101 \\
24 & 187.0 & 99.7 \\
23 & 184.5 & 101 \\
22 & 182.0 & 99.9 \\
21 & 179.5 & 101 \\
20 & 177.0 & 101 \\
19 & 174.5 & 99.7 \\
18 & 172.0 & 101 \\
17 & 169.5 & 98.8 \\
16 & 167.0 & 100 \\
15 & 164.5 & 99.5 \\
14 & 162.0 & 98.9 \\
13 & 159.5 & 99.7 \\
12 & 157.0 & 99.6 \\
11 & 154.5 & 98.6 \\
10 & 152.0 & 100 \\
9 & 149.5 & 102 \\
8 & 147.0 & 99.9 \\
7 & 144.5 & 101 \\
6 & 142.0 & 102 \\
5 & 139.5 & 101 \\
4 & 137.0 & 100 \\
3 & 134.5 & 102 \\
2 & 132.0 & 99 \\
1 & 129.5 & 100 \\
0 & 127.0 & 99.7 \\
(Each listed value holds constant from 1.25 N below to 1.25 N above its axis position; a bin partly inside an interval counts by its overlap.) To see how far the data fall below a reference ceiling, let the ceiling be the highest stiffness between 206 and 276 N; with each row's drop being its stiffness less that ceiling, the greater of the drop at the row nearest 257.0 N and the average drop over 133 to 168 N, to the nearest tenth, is 0.0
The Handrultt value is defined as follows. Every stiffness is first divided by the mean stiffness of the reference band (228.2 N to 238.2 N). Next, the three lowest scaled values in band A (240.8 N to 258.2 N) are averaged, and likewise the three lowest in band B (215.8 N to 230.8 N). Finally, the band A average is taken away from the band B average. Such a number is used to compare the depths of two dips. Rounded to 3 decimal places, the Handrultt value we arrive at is -0.004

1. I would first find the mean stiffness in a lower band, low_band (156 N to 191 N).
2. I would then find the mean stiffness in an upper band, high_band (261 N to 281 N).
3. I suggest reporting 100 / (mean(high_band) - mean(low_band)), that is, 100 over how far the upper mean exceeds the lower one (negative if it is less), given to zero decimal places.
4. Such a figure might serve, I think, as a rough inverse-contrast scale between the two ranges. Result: -68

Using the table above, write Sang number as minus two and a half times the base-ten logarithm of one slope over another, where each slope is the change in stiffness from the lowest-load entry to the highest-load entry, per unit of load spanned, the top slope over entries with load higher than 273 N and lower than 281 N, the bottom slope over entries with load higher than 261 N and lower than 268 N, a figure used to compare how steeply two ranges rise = -1.2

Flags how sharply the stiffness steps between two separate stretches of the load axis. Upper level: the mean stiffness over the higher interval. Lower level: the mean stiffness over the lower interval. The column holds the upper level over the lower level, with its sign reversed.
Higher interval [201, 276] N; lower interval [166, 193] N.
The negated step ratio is -0.994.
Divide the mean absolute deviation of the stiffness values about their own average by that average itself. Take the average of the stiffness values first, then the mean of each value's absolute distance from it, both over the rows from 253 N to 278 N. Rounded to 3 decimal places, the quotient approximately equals 0.010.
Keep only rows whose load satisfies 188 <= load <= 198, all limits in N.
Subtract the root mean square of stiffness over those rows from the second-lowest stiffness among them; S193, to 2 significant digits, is -0.15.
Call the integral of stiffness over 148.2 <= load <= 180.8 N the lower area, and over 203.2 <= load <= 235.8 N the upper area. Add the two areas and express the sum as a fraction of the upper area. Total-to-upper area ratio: 2.00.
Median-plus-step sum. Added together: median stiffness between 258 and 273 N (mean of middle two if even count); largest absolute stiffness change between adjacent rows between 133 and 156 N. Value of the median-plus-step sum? 101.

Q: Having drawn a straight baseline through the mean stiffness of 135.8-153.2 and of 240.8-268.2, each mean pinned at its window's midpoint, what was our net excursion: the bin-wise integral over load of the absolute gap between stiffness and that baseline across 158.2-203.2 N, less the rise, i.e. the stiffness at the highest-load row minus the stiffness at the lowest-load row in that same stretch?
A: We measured 35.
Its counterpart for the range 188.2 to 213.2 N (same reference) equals 22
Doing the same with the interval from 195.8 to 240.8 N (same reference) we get 36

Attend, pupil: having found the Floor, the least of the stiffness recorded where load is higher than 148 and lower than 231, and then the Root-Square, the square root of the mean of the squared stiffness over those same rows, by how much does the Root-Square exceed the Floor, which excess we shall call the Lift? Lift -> 1.9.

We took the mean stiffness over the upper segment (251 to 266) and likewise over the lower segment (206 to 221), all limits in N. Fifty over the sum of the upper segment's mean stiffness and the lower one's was 0.251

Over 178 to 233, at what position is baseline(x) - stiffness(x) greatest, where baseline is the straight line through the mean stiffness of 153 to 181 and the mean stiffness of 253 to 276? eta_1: 214.5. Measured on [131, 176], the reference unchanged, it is 154.5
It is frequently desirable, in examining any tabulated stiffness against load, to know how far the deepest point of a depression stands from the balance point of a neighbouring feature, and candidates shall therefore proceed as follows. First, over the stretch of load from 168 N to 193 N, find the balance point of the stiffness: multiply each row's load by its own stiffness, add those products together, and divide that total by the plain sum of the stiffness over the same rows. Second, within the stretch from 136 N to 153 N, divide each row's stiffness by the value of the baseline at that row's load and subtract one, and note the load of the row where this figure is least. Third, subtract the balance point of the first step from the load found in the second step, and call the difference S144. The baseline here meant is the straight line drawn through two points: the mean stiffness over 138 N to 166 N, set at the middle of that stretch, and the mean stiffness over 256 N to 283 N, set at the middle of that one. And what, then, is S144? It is -43.8 N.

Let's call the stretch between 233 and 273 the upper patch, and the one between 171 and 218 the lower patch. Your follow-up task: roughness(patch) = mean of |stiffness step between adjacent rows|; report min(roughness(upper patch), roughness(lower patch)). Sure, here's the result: 0.69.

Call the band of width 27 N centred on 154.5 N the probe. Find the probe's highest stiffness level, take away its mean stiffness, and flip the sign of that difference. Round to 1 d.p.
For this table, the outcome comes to -1.9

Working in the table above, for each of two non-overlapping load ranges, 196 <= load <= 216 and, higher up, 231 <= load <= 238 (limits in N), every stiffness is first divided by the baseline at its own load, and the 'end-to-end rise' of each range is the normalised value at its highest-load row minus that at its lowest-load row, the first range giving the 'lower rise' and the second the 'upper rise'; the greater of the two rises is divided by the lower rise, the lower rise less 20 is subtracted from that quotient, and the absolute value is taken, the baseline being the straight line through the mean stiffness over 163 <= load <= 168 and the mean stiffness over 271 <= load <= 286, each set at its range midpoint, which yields 20.4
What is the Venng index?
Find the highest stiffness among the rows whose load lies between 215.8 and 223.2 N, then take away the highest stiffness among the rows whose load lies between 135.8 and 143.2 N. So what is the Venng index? -1.0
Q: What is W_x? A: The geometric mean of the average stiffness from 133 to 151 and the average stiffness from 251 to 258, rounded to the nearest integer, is 101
